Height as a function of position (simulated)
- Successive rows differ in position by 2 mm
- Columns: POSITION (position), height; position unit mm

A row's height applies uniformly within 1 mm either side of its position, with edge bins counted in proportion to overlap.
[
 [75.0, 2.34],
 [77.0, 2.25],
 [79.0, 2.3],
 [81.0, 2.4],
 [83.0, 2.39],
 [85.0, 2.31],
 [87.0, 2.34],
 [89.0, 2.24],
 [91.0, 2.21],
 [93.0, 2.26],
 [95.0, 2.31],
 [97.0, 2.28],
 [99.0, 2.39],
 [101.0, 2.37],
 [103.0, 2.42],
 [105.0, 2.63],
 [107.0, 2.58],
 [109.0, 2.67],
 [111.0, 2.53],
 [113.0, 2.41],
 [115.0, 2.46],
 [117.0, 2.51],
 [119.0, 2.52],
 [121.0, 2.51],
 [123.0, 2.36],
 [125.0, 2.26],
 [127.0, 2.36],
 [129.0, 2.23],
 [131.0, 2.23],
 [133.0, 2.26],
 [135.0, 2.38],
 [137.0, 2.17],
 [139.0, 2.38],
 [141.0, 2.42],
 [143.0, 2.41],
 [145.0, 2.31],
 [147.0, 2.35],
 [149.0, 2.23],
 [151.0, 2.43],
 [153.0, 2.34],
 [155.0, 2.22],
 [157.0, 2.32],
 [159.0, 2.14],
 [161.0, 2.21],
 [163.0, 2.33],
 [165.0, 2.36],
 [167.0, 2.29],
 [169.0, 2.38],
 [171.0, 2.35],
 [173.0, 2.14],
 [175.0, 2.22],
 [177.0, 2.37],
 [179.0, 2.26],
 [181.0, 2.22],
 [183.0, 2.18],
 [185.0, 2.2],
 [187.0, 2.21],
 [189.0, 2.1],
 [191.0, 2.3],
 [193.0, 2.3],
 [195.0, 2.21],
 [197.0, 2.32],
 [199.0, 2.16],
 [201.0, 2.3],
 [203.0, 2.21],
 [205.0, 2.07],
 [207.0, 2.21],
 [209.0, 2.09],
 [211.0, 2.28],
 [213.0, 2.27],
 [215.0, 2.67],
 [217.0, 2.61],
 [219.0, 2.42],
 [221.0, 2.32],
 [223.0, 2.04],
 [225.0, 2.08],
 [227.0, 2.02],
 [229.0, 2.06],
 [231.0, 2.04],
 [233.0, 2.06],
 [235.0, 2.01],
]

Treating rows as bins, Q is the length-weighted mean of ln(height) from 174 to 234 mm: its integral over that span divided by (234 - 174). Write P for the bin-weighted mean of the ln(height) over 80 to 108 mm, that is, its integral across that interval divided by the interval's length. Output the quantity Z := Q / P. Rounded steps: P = 0.860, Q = 0.80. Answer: 0.93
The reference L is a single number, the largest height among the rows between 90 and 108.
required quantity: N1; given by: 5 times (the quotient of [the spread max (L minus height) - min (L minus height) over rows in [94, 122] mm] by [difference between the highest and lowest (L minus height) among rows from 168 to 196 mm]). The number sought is 7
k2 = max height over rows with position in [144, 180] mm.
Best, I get 2.43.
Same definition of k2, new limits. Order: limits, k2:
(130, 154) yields 2.43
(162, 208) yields 2.38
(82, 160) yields 2.67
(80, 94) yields 2.4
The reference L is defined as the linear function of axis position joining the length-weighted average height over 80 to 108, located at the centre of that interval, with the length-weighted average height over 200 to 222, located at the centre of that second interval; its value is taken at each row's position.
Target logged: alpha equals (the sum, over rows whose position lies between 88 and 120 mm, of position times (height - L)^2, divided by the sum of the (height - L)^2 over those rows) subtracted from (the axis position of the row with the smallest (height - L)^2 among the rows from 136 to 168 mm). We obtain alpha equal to 46.4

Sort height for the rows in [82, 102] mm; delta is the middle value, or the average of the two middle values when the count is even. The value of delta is 2.31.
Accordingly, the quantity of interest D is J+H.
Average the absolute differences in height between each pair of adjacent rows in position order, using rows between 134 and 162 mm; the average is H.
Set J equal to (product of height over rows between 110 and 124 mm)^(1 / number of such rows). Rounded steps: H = 0.115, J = 2.47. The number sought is 2.59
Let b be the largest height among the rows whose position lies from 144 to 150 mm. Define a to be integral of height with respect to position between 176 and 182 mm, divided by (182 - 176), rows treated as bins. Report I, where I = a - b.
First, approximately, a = 2.28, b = 2.35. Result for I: -0.07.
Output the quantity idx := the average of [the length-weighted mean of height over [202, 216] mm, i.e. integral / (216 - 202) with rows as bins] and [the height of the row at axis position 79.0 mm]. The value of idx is 2.28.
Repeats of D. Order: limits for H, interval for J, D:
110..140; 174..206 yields 2.32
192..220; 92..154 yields 2.52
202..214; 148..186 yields 2.39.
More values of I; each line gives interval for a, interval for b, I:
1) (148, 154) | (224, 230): 0.25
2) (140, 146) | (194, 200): 0.06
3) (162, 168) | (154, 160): 0.01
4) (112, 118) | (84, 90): 0.12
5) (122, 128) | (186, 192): 0.03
